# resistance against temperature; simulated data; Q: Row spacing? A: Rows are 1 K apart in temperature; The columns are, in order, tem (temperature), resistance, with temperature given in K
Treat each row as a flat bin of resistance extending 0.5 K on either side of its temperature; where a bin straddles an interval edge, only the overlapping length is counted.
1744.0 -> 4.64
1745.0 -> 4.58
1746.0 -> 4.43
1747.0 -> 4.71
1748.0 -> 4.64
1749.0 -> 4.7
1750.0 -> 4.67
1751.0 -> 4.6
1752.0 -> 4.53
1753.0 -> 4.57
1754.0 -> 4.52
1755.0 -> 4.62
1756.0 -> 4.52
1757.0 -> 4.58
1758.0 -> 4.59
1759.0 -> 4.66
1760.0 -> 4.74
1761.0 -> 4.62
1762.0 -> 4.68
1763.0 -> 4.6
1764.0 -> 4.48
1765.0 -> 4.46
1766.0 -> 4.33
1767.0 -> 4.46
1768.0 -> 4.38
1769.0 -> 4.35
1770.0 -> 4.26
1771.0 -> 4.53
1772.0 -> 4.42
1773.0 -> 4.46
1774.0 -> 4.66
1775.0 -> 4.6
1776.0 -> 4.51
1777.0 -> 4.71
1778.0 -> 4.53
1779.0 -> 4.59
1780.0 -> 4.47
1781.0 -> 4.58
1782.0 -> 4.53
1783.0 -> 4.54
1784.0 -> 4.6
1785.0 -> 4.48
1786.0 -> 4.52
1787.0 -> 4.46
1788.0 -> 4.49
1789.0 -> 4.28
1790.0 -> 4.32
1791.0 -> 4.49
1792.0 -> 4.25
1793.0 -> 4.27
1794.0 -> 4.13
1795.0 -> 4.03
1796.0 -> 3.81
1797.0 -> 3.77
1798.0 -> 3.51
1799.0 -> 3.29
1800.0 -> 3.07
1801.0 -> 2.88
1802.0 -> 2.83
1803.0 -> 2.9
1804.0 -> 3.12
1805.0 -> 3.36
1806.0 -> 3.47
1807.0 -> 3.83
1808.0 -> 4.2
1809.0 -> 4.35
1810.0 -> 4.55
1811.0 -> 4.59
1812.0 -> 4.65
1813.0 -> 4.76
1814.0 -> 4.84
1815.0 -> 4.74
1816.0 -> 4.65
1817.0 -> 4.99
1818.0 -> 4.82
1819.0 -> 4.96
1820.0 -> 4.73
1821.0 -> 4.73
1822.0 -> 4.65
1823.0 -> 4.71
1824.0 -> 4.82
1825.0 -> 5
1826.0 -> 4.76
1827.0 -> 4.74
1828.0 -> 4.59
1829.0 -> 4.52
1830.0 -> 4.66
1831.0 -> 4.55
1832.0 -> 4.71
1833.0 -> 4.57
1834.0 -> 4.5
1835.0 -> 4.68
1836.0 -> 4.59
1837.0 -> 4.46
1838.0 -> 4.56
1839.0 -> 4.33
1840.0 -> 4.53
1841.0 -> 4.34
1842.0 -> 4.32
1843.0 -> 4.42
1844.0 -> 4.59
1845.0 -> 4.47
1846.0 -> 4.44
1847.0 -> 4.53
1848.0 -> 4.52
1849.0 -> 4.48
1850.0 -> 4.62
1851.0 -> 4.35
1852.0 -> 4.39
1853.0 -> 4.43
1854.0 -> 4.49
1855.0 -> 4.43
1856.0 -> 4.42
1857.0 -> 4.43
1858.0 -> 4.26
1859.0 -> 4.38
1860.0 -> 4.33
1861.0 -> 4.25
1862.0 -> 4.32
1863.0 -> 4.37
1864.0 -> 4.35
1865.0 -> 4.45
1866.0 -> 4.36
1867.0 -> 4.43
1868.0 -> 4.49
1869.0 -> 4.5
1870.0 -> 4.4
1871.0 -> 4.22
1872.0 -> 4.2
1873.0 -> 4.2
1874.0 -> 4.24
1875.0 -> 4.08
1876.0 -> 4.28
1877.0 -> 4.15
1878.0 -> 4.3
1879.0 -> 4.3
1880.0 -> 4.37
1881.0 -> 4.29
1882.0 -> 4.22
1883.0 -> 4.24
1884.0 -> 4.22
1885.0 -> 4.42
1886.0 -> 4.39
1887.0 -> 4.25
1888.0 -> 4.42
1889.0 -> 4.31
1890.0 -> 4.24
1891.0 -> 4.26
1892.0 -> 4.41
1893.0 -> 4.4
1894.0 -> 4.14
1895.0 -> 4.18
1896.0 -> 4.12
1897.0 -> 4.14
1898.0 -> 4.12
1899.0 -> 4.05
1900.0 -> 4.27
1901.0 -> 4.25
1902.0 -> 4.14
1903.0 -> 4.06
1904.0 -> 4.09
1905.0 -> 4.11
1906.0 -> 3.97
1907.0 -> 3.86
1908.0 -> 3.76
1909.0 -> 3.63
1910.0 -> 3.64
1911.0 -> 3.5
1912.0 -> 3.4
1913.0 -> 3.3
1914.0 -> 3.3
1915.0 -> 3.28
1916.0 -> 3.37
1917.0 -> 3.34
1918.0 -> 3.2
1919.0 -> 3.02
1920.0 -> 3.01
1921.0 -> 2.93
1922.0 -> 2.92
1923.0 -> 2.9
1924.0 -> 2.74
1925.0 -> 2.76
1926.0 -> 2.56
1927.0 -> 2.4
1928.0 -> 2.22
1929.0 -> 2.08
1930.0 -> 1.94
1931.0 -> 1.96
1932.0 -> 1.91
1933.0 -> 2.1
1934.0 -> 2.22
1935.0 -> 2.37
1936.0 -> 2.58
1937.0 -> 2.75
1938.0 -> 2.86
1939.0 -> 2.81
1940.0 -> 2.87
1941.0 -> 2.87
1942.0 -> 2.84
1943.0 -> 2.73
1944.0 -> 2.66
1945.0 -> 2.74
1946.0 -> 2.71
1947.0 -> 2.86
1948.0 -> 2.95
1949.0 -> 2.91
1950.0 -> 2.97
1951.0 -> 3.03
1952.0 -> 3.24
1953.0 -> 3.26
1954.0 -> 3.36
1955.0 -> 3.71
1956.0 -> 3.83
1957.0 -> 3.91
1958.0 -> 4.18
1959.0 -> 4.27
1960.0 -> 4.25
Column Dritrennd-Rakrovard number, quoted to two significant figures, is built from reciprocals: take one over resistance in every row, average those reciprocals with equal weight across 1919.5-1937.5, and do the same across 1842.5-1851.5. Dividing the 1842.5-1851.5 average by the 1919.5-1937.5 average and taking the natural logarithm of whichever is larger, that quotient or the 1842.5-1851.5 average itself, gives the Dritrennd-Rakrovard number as -0.62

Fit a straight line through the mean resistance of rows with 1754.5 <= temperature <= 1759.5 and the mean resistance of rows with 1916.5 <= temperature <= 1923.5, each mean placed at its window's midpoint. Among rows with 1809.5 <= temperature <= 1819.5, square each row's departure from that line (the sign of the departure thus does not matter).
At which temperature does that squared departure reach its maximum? 1817.0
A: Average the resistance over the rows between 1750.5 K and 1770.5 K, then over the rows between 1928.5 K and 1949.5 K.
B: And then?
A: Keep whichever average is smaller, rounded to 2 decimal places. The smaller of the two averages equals 2.56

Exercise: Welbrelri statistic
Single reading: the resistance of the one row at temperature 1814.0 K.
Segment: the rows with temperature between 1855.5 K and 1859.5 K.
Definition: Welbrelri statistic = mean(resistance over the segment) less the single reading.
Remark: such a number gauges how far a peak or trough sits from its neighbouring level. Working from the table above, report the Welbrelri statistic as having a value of -0.5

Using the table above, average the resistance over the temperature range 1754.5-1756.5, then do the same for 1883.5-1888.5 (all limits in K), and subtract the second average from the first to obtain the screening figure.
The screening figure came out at 0.23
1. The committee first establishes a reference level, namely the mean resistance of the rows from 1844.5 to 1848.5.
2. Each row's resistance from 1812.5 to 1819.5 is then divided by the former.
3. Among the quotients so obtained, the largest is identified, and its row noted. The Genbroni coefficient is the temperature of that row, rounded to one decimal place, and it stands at 1817.0 K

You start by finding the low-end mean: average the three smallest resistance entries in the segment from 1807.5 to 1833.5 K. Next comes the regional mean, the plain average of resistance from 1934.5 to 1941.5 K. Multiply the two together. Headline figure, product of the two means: 12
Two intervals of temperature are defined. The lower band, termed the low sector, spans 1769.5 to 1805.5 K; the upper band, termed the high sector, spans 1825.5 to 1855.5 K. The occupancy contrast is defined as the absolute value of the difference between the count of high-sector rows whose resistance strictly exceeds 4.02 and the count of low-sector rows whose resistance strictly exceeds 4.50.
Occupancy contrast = 18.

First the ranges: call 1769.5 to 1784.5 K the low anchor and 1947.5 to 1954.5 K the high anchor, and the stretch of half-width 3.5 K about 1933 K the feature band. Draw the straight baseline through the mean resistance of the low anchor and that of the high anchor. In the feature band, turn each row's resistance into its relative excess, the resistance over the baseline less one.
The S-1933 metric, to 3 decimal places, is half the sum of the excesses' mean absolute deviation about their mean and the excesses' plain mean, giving -0.136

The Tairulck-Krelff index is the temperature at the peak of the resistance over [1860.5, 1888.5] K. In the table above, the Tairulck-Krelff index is 1869.0 K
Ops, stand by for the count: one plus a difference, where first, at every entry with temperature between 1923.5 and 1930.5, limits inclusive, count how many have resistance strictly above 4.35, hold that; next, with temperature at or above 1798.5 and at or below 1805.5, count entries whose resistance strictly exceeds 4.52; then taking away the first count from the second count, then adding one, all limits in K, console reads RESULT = 1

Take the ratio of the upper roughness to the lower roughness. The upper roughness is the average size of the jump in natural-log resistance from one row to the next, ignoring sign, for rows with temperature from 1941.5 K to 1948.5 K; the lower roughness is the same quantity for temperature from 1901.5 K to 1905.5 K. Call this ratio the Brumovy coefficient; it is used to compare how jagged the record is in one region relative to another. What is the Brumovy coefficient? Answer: 3.0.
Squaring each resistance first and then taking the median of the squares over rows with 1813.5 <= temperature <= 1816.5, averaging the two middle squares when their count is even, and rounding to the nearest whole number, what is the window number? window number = 22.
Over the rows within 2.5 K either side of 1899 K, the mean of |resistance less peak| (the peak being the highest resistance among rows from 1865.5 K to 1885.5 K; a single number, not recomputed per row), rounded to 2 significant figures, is 0.33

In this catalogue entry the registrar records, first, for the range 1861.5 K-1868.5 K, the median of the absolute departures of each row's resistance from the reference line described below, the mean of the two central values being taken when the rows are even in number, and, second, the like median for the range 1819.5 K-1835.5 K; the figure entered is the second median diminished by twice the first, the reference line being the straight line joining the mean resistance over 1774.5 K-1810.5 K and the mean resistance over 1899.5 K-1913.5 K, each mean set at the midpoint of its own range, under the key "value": -0.17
